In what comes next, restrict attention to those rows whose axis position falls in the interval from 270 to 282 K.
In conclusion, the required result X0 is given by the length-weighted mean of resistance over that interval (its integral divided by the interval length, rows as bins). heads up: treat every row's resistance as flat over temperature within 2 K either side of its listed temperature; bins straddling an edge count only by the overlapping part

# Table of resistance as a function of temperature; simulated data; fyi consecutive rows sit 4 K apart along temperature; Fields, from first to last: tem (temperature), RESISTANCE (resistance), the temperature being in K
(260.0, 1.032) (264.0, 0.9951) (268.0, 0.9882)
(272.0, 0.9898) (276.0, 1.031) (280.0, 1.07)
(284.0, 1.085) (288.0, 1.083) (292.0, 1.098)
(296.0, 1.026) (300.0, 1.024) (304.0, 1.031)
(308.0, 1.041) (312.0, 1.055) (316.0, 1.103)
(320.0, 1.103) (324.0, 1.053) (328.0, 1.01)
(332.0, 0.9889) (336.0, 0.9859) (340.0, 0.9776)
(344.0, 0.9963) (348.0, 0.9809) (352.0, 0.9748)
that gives 1.03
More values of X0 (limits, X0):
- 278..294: 1.08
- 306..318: 1.07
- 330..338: 0.99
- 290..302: 1.05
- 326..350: 0.99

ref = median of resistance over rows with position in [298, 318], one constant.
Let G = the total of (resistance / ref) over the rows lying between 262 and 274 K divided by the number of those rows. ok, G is 0.95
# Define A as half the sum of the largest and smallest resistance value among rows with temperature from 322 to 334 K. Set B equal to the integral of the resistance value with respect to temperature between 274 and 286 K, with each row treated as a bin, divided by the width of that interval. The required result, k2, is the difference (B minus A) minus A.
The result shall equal -0.98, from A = 1.02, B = 1.06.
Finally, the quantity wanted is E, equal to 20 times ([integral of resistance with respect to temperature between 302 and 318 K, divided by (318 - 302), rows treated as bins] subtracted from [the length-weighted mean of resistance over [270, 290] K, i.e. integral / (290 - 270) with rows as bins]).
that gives -0.1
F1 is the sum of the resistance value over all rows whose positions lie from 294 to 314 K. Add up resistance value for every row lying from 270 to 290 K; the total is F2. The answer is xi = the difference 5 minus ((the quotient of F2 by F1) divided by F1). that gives 4.80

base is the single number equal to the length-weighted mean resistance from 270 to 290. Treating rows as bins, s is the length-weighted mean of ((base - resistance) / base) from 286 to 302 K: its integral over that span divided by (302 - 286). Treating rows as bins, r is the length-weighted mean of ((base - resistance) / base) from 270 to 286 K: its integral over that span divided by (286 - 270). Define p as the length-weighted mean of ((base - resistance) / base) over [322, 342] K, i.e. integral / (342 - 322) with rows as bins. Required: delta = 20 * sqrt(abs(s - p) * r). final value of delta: 0.4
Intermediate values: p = 0.05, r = 0.007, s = -0.01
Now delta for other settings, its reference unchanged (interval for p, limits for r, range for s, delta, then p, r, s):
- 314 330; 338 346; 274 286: 0.4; -0.01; 0.062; -0.01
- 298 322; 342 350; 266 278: 1.1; -0.01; 0.060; 0.05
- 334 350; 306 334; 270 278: 0.1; 0.06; 0.001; 0.04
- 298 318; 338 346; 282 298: 0.7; 0.00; 0.062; -0.02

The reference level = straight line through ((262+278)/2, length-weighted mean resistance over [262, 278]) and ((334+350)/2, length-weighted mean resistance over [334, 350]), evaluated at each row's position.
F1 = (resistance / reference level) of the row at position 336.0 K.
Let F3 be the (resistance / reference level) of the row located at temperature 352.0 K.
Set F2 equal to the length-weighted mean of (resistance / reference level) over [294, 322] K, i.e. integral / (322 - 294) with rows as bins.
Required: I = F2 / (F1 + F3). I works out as 0.53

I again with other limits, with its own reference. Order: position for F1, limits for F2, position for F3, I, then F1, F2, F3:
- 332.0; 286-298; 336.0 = 0.54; 1.002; 1.07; 1.00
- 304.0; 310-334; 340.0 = 0.52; 1.038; 1.06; 0.99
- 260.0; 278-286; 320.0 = 0.50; 1.029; 1.08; 1.11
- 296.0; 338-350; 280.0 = 0.48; 1.031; 1.00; 1.07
